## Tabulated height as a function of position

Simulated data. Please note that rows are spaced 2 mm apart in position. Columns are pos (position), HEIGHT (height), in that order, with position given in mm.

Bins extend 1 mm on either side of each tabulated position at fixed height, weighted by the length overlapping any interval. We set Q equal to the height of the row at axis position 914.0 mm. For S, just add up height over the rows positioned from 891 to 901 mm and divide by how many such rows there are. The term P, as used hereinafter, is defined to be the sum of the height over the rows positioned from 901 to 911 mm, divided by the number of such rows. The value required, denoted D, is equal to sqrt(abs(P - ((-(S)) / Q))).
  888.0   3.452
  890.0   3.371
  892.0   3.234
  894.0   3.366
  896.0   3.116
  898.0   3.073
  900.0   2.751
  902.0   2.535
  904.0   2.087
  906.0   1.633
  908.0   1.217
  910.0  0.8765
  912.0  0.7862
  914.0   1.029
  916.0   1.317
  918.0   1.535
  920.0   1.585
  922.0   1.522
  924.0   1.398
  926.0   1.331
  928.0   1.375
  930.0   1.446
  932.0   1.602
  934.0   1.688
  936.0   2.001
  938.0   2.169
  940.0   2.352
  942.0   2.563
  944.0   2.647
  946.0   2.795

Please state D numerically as 2.17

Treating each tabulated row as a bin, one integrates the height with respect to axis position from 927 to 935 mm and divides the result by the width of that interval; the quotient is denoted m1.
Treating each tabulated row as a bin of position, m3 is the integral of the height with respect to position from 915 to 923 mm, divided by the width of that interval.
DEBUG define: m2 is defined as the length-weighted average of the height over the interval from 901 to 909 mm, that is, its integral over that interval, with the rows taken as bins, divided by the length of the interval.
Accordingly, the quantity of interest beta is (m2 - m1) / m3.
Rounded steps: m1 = 1.5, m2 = 1.9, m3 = 1.5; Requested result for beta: 0.23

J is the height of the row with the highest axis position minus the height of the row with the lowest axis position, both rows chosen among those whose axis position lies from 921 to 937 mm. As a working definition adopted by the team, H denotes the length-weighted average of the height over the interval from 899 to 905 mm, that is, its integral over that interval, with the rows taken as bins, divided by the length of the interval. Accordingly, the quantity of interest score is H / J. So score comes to 5.1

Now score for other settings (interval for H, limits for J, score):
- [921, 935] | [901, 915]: -1.0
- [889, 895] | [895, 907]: -2.2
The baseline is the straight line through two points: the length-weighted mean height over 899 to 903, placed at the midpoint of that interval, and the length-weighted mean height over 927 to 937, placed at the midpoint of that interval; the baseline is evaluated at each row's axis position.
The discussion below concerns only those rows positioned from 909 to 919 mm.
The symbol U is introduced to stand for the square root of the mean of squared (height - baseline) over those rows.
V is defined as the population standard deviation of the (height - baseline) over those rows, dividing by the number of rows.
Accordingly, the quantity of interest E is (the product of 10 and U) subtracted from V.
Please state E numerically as -11.3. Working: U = 1.17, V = 0.37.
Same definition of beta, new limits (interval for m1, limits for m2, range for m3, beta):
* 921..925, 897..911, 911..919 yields 0.48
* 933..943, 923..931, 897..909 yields -0.35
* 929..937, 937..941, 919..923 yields 0.37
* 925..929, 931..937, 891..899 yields 0.13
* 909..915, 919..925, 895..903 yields 0.21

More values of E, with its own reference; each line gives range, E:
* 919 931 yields -4.1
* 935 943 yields -9.0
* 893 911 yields -6.8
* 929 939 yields -3.9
